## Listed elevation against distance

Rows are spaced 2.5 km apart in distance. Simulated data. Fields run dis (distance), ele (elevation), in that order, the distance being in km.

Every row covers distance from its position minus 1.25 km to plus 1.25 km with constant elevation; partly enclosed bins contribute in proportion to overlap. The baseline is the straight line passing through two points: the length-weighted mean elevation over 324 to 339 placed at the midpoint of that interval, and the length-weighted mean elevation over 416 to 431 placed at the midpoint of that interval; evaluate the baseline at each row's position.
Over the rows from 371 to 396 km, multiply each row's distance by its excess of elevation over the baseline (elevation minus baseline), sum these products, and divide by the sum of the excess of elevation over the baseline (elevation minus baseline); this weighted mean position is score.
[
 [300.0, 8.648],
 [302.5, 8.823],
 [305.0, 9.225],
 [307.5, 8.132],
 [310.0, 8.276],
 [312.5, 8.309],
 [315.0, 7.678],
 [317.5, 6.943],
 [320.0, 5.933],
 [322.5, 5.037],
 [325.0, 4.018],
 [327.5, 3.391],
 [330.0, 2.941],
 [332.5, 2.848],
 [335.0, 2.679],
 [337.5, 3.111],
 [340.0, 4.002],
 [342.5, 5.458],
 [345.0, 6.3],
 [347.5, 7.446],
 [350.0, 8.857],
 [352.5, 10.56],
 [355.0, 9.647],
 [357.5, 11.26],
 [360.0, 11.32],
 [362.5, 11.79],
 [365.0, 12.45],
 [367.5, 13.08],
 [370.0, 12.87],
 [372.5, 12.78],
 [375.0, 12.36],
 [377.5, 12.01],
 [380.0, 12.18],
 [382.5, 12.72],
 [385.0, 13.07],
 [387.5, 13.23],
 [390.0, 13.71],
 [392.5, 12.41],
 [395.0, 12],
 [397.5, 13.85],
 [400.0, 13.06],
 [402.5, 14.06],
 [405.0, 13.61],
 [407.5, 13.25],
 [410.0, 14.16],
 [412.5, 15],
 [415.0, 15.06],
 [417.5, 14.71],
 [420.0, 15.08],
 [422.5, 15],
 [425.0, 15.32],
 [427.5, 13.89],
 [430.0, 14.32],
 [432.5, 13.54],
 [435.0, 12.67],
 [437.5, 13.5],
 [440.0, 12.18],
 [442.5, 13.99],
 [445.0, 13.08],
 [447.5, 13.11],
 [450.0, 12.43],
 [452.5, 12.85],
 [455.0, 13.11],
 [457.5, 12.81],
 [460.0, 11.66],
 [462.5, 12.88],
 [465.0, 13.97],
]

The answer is 381.8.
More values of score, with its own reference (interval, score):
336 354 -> 350.4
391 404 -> 397.9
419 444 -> 438.0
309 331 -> 315.7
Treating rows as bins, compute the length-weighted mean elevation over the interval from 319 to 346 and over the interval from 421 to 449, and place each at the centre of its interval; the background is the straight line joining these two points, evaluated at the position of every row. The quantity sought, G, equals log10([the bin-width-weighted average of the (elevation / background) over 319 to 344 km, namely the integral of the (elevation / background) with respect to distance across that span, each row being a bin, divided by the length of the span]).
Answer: 0.01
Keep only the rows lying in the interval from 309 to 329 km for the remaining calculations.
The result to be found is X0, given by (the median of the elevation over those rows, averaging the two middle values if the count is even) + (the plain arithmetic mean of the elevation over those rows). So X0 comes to 13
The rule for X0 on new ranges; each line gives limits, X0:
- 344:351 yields 15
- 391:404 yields 26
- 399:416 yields 28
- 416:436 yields 29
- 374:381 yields 24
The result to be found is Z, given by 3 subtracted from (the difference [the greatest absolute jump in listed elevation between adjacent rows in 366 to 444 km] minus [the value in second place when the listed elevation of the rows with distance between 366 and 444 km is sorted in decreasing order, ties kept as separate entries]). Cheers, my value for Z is -16.2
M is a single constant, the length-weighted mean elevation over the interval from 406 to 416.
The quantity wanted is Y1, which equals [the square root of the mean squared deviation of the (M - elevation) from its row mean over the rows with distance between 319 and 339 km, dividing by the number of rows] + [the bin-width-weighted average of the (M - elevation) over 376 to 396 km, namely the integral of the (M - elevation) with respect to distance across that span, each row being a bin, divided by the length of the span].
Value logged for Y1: 2.8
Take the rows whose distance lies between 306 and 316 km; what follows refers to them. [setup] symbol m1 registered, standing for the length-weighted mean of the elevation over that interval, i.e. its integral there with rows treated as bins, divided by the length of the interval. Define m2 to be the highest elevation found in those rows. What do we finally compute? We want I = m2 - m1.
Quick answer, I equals 0.2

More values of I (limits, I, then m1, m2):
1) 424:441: 1.7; 13.6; 15.32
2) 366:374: 0.2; 12.9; 13.08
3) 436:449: 0.8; 13.1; 13.99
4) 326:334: 0.3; 3.1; 3.391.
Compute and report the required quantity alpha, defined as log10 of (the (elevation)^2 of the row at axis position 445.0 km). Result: 2.23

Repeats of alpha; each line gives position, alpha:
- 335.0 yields 0.86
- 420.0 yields 2.36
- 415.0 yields 2.36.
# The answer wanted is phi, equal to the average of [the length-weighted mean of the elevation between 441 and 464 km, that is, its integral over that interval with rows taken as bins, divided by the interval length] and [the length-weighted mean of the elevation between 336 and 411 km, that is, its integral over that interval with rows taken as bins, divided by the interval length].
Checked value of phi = 12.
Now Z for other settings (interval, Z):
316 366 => -13.1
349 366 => -13.1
